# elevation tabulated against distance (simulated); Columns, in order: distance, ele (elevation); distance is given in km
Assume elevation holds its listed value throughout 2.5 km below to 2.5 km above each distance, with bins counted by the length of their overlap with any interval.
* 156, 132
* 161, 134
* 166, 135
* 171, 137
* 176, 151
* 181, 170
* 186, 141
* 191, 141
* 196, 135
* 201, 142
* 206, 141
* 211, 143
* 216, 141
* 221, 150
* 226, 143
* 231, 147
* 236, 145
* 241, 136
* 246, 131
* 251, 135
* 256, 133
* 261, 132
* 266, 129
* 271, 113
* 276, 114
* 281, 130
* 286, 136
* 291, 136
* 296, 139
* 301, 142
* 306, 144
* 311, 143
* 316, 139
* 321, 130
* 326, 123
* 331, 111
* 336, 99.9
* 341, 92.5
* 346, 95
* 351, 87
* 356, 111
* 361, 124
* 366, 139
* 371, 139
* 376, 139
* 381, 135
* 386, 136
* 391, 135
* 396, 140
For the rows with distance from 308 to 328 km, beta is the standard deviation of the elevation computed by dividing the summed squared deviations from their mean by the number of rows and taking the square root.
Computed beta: 8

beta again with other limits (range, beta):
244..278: 9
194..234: 4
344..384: 20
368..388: 2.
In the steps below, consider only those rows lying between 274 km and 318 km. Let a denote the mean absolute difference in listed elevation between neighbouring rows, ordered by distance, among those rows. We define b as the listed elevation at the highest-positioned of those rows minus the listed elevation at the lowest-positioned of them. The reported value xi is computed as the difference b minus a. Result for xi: 21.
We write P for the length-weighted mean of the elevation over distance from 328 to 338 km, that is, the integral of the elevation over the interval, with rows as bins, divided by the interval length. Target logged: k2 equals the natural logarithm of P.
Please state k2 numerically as 4.67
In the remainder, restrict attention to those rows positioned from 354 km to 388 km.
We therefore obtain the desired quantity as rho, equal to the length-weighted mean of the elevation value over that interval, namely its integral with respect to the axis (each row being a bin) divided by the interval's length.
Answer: 132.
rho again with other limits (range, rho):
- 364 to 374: 139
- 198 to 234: 144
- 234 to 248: 137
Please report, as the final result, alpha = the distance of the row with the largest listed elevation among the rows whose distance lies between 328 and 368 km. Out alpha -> 366 km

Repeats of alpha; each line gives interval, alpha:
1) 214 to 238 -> 221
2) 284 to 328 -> 306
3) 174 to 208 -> 181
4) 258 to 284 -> 261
